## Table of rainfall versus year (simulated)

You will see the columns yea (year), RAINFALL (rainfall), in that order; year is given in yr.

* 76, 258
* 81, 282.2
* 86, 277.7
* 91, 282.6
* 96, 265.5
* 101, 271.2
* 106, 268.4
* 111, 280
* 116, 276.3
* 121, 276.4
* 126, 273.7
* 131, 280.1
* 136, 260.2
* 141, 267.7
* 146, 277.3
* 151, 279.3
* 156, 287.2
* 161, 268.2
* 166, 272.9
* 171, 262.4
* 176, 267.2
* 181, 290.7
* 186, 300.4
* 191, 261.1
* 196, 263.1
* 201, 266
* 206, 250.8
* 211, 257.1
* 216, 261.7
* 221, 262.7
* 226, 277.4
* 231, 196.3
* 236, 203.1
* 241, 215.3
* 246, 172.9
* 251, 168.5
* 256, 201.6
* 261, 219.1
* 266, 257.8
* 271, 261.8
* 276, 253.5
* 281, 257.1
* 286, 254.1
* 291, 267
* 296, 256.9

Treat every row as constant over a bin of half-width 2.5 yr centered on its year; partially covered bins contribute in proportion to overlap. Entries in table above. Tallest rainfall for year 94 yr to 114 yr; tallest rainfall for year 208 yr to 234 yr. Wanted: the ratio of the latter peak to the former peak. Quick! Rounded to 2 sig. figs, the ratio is 0.99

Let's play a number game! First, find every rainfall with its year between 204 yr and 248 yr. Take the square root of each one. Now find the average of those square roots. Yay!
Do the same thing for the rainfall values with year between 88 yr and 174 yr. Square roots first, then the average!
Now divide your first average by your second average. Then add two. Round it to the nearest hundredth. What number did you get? 2.92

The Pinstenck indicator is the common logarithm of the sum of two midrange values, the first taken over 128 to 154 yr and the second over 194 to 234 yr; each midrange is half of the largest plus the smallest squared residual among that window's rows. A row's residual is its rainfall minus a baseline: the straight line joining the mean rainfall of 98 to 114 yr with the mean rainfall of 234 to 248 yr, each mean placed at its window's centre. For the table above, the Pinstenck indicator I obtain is 3.49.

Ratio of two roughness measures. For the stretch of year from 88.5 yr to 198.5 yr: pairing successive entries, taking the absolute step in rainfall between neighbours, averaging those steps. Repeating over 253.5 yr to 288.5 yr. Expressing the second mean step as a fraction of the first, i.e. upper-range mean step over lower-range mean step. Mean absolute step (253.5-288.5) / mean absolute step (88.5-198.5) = 1.25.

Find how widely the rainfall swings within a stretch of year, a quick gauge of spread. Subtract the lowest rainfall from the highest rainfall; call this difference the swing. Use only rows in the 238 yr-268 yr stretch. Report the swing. 89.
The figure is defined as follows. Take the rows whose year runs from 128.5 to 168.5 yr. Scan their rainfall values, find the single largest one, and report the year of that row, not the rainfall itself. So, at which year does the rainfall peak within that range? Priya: 156 yr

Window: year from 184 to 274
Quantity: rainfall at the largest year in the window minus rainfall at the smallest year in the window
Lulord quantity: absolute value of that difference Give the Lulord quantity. 39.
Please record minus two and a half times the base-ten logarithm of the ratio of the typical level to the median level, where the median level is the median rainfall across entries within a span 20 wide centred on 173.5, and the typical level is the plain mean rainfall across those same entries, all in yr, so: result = -0.013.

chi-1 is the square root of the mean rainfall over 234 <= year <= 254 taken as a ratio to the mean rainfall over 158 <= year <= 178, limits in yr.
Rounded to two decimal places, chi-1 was 0.84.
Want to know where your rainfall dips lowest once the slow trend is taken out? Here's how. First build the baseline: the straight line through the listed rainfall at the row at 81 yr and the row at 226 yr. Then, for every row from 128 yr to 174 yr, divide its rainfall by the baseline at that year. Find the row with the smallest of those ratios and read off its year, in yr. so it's 136 yr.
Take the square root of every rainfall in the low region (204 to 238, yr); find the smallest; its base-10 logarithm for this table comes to 1.146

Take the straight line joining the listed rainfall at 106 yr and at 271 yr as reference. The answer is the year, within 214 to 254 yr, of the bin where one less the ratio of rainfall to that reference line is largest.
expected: 251 yr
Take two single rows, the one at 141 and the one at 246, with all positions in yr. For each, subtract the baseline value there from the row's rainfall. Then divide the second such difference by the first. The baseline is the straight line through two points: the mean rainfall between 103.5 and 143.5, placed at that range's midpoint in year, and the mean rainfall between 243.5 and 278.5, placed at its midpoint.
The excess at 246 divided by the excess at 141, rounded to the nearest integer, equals -31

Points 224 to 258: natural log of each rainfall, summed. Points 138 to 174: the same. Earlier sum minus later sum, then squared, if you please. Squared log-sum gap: 4.4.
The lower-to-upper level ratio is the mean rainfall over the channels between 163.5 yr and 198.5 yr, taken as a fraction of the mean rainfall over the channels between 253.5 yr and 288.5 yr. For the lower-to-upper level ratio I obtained 1.12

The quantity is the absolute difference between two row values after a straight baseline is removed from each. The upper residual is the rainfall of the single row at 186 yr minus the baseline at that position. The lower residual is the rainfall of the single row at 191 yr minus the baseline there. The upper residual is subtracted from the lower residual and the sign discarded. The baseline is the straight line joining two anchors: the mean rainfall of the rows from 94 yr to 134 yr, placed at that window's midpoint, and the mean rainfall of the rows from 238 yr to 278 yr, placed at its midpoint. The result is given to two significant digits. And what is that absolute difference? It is 37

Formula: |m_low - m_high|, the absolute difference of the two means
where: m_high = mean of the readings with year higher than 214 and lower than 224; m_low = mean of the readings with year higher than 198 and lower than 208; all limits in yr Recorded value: 4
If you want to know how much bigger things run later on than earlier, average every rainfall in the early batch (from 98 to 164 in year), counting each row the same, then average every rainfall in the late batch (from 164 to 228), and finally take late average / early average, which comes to 0.980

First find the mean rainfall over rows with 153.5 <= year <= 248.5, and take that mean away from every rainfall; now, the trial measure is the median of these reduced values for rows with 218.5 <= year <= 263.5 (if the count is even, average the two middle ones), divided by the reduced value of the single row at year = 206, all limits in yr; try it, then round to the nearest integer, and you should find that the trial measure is 14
